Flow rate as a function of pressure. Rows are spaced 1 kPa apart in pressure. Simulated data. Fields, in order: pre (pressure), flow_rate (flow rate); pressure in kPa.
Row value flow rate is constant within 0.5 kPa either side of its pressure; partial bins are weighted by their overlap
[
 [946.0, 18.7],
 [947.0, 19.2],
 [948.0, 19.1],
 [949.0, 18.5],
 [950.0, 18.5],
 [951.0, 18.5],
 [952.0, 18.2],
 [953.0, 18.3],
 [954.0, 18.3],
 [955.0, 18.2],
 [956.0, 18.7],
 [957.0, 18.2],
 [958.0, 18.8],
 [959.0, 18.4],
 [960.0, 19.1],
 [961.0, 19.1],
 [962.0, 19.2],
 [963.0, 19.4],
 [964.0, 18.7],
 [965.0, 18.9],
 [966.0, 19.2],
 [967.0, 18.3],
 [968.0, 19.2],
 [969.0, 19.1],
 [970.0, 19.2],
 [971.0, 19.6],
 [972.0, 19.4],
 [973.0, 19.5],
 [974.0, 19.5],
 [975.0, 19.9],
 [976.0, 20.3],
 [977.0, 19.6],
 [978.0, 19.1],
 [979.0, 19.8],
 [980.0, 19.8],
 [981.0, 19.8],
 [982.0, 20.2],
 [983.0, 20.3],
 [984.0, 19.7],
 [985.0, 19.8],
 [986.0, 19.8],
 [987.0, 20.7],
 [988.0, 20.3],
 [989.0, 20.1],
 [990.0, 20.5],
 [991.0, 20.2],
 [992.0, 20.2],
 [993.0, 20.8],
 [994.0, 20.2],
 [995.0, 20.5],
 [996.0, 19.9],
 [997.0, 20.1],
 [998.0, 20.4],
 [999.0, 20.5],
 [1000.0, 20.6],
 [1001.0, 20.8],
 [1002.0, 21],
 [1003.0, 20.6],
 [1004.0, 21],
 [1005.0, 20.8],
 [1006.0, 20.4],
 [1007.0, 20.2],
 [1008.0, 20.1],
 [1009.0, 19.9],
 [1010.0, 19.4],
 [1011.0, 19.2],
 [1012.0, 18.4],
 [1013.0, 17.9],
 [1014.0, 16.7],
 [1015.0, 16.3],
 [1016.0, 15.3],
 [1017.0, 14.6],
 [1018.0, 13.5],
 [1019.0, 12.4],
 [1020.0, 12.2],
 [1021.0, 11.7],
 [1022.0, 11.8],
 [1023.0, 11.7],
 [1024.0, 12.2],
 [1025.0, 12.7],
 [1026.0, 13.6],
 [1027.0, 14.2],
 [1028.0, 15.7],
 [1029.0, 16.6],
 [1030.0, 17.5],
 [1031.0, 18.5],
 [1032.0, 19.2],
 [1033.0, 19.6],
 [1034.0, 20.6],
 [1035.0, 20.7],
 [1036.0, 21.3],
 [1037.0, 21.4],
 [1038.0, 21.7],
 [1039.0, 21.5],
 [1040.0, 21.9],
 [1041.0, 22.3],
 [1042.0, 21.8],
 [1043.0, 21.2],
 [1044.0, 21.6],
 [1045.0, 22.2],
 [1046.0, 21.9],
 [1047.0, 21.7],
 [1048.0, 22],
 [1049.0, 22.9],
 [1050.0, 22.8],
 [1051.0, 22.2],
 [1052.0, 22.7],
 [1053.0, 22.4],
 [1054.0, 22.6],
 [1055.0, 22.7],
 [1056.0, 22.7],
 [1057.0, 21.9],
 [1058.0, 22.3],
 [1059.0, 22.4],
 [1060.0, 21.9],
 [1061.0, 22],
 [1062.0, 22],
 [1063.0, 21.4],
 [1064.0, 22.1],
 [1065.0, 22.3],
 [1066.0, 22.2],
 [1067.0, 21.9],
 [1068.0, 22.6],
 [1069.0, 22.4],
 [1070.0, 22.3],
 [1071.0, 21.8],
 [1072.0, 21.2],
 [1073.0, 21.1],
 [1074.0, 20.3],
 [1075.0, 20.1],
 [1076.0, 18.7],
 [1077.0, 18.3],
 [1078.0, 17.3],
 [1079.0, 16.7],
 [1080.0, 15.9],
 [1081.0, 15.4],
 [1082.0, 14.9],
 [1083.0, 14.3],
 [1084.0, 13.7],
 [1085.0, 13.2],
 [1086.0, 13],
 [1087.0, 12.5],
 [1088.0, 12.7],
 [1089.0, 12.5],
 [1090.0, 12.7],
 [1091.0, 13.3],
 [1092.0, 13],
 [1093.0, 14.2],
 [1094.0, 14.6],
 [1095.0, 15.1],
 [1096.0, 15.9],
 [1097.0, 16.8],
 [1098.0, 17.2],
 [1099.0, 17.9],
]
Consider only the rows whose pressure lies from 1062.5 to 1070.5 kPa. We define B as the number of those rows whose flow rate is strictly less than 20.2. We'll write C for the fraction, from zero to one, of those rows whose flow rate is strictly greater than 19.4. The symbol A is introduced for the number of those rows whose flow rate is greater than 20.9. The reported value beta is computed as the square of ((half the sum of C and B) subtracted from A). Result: 56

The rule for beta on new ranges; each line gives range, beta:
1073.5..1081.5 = 13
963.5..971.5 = 17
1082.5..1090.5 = 16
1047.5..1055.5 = 56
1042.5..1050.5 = 56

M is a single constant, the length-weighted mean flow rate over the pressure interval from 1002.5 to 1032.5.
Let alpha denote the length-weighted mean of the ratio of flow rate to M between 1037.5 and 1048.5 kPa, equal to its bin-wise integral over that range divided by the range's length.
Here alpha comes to 1.32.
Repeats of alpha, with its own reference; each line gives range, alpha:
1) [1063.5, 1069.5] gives 1.35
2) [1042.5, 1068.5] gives 1.35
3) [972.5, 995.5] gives 1.22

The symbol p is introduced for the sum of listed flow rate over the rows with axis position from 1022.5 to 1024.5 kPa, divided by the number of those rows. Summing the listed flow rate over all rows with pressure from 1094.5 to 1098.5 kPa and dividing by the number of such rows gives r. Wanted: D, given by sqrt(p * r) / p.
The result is 1.2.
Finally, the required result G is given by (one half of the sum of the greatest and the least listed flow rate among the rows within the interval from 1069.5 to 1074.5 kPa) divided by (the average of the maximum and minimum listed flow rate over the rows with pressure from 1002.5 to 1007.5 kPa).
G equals 1.03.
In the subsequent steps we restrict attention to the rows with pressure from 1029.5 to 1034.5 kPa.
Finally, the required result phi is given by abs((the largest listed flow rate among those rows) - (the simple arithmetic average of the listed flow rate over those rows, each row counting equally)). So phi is 1.52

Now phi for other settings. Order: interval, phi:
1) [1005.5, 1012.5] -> 0.74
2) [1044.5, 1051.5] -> 0.66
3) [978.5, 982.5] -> 0.30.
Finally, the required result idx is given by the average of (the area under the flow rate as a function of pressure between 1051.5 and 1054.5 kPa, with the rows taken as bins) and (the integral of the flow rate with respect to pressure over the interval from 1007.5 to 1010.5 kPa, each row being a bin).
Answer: 64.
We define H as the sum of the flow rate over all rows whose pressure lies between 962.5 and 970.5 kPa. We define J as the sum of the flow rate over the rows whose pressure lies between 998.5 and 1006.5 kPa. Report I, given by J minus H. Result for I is 14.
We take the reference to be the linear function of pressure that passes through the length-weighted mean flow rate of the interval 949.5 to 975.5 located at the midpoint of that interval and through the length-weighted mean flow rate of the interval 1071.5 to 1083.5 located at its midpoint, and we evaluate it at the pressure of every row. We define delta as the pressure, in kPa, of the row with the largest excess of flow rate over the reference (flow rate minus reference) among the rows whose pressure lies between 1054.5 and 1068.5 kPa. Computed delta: 1068.0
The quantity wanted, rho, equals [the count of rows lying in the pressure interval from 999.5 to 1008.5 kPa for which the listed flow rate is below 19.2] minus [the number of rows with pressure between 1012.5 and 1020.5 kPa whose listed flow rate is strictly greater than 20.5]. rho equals 0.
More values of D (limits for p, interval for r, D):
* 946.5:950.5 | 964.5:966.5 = 1.0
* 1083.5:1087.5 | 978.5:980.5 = 1.2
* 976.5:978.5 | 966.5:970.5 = 1.0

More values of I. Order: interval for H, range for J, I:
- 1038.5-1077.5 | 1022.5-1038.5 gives -573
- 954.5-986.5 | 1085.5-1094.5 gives -499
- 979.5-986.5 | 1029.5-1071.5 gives 772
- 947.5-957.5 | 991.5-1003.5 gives 61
